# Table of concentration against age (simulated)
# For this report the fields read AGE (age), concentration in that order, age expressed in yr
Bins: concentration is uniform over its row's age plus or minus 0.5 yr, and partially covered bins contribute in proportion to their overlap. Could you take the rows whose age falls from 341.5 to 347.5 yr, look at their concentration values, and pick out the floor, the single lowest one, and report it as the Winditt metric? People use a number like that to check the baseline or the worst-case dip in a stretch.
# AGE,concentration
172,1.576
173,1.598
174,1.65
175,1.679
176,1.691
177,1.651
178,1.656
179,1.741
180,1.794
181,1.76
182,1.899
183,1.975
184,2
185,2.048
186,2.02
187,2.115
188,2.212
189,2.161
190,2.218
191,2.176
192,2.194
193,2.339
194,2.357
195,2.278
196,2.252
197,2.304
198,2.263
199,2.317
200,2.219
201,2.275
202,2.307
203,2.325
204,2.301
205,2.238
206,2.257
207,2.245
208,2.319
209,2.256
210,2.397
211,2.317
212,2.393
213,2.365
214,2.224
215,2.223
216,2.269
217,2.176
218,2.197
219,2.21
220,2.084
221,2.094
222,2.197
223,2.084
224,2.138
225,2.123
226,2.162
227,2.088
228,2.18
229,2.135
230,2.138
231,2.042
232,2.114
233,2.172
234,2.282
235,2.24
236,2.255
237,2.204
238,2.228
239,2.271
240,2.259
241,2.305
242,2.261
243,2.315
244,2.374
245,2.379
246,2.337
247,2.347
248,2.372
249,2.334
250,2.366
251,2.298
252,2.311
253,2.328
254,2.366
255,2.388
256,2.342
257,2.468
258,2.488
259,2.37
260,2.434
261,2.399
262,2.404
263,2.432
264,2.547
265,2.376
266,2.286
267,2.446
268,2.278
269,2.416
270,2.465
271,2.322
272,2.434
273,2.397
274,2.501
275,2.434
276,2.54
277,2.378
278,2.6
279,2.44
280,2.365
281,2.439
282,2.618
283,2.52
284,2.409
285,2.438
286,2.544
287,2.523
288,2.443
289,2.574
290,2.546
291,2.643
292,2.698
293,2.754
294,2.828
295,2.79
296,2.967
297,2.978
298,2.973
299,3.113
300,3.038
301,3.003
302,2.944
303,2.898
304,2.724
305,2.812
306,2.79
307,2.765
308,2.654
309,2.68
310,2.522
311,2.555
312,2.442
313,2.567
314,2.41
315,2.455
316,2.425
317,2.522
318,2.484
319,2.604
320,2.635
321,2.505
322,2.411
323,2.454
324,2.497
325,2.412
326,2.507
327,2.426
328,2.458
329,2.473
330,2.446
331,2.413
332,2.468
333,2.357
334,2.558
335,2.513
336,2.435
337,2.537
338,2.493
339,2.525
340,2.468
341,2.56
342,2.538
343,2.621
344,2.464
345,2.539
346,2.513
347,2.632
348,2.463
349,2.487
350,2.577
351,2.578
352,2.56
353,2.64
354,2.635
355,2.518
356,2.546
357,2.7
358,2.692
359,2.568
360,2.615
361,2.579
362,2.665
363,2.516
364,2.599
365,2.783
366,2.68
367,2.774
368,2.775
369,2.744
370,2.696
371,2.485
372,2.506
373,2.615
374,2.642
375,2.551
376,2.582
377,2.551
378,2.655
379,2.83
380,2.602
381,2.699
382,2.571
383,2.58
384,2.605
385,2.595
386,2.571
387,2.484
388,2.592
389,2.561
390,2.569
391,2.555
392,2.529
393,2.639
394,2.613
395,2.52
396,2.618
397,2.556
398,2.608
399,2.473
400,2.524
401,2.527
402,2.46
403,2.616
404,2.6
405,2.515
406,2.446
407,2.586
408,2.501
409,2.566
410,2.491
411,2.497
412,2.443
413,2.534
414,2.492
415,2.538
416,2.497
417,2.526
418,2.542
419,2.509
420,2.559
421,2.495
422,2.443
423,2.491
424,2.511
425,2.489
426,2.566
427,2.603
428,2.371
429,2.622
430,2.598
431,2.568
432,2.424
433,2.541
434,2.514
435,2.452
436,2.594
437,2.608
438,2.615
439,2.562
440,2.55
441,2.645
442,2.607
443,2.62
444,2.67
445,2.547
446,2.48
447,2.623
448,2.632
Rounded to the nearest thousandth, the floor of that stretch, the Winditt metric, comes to 2.464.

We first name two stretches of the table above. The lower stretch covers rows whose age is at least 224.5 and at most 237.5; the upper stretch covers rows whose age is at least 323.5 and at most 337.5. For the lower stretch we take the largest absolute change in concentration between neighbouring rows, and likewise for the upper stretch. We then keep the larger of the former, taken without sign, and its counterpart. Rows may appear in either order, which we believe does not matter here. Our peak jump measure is 0.201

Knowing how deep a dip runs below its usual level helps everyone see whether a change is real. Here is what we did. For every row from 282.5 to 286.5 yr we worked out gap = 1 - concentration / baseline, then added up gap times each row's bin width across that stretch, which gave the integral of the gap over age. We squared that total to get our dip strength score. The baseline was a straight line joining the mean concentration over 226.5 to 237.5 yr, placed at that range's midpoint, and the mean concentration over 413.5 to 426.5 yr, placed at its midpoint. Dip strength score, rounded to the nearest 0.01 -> 0.14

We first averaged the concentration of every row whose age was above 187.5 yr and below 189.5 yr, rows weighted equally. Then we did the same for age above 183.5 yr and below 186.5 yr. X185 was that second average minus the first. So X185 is -0.16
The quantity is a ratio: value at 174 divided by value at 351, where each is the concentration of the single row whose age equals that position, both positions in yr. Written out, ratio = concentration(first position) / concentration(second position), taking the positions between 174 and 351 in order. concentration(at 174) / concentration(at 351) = 0.64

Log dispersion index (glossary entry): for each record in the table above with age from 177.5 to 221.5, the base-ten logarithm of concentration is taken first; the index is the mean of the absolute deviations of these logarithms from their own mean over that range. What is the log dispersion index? 0.028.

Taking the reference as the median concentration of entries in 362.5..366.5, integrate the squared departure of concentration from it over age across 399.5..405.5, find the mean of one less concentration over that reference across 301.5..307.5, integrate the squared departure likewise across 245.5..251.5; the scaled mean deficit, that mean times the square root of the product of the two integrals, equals -0.014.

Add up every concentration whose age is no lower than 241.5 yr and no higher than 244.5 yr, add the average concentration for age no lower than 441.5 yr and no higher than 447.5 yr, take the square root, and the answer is 3.1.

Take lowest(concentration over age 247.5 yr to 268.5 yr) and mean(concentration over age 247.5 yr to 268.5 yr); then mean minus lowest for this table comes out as 0.10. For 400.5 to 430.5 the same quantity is 0.15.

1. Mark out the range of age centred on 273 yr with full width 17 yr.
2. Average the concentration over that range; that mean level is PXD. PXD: 2.42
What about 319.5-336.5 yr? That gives 2.47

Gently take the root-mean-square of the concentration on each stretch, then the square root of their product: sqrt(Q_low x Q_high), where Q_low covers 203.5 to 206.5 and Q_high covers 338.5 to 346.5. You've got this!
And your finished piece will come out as 2.39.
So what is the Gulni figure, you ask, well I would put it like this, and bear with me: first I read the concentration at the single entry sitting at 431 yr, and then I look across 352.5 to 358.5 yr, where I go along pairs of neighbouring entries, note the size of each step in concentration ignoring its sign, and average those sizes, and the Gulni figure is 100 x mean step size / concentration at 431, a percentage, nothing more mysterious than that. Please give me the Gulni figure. 2.4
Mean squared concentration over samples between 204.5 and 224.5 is 5.0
